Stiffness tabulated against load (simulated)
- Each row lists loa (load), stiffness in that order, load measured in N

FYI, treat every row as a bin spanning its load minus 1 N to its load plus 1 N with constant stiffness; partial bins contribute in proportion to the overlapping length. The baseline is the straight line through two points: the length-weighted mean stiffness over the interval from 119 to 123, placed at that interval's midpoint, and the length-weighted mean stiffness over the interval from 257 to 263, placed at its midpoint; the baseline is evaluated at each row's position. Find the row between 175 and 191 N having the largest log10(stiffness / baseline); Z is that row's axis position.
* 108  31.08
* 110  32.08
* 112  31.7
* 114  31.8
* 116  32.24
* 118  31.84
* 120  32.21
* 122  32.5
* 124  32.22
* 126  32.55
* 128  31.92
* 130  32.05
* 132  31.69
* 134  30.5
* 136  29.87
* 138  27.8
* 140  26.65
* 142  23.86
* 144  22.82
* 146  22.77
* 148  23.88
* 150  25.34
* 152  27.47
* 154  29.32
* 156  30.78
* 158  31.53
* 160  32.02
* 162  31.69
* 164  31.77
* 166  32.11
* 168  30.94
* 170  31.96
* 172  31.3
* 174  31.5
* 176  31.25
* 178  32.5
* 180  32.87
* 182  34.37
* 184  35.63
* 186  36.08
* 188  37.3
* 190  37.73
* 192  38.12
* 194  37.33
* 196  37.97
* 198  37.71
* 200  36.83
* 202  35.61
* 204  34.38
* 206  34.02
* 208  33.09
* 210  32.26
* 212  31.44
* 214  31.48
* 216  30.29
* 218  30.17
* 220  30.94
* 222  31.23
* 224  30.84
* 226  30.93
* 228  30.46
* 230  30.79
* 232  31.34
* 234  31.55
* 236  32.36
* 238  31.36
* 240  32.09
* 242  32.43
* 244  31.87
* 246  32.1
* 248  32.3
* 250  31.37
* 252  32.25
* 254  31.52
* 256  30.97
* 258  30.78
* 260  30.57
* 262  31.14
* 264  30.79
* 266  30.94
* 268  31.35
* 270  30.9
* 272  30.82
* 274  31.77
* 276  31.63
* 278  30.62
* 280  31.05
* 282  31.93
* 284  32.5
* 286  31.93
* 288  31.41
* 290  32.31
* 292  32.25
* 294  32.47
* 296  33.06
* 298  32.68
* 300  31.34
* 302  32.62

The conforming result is 190 N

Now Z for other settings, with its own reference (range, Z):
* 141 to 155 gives 154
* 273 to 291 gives 284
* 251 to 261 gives 252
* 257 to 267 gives 262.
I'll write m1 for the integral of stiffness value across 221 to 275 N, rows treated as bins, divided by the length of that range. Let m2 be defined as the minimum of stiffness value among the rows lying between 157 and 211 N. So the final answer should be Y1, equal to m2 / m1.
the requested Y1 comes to 0.99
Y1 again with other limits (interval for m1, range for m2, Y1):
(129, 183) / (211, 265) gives 1.02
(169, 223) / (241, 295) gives 0.90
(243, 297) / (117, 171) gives 0.72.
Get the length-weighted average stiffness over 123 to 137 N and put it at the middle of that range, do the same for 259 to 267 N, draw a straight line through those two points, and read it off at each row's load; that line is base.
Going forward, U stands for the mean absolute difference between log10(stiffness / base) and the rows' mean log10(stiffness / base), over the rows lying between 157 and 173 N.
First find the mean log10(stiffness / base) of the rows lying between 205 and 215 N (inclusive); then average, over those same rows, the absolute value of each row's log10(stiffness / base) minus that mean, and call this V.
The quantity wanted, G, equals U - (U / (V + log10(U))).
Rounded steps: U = 0.004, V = 0.012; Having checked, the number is 0.006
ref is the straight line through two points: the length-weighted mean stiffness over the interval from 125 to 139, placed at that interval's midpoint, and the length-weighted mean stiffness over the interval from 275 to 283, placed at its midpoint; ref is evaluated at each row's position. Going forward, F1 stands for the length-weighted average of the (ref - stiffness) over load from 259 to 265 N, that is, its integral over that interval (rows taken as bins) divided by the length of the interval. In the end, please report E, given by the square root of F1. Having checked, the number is 0.65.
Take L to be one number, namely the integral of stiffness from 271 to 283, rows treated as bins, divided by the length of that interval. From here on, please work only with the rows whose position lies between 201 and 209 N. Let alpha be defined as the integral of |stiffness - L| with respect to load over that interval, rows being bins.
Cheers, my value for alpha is 24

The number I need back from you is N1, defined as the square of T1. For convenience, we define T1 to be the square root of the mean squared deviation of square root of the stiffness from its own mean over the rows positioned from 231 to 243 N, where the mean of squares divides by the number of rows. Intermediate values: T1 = 0.040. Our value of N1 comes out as 0.0016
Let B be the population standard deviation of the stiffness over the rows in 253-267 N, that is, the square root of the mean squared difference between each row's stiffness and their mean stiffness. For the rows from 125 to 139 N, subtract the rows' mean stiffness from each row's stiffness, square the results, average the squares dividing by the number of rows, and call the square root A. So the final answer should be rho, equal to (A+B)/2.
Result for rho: 0.91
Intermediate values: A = 1.54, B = 0.28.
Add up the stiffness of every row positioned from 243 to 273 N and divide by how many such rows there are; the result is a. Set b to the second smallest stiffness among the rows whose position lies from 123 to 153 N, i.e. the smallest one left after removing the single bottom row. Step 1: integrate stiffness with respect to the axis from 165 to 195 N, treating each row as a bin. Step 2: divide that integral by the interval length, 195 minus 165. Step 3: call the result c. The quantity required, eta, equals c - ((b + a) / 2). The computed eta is 7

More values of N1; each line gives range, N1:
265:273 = 0.0003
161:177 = 0.0011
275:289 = 0.0026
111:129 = 0.0007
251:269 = 0.0018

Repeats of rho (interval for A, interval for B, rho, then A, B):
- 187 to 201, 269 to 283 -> 0.45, 0.41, 0.48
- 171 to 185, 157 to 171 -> 0.96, 1.55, 0.37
